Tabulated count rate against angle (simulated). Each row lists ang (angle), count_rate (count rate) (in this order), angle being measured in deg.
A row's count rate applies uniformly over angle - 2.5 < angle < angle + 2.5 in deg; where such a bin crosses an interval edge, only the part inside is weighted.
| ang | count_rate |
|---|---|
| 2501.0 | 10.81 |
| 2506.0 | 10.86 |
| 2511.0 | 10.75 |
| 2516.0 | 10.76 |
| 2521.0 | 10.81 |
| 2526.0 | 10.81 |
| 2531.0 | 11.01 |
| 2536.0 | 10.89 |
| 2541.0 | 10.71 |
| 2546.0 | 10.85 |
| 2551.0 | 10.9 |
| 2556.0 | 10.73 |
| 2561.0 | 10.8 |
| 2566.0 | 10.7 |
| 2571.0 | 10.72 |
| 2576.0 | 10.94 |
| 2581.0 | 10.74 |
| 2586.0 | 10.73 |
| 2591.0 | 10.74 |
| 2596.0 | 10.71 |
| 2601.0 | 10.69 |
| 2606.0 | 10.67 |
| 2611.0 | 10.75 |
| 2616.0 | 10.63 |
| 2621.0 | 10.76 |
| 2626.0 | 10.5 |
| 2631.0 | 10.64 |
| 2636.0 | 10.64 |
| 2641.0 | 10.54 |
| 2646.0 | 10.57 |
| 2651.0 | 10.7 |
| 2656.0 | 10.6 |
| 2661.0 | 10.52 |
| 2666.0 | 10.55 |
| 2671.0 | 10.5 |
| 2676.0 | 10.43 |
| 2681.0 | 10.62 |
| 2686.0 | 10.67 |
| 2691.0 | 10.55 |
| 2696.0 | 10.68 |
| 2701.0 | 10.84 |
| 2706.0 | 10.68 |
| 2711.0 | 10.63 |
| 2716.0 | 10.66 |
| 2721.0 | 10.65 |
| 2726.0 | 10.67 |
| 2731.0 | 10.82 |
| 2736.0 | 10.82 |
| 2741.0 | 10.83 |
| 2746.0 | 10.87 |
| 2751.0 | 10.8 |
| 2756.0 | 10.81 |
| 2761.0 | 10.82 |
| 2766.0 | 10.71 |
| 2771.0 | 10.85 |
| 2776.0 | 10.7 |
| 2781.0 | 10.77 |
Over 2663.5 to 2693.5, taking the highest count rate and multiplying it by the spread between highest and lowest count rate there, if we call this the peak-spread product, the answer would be 2.6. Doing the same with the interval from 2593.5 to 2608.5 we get 0.4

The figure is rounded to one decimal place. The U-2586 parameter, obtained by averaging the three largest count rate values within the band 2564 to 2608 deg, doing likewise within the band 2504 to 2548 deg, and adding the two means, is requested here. 21.7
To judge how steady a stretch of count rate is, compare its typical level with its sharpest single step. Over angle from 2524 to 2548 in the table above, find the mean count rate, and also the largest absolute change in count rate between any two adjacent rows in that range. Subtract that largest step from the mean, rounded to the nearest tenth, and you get 10.7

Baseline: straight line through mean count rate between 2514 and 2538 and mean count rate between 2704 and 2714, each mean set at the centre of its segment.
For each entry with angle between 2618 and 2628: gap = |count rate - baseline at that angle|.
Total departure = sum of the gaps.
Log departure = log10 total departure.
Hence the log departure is -0.59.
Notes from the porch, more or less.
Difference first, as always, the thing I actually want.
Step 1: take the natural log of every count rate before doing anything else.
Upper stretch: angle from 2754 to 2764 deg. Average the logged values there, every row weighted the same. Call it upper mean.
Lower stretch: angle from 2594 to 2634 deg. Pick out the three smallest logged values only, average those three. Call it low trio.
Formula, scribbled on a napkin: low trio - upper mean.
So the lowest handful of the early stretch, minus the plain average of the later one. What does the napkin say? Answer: -0.021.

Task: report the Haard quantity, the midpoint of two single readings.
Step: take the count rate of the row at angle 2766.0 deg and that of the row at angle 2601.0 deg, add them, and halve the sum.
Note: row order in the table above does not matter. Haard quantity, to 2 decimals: 10.70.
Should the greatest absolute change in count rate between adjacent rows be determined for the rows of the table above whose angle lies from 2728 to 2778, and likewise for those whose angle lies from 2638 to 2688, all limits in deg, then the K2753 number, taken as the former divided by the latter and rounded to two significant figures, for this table 0.79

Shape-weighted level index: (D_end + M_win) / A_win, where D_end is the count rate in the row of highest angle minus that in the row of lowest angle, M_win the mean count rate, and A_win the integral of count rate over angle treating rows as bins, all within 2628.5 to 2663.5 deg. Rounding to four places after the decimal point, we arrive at 0.0282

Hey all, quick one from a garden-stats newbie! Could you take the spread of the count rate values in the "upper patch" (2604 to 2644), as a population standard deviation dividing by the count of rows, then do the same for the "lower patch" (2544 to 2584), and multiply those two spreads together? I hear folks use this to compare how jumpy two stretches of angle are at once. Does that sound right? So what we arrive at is 0.007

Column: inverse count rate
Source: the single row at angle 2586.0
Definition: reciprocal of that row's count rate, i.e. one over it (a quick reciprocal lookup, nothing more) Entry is 0.0932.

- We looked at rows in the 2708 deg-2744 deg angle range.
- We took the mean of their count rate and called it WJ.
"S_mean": 10.7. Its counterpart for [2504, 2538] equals 10.8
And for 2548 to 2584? 10.8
